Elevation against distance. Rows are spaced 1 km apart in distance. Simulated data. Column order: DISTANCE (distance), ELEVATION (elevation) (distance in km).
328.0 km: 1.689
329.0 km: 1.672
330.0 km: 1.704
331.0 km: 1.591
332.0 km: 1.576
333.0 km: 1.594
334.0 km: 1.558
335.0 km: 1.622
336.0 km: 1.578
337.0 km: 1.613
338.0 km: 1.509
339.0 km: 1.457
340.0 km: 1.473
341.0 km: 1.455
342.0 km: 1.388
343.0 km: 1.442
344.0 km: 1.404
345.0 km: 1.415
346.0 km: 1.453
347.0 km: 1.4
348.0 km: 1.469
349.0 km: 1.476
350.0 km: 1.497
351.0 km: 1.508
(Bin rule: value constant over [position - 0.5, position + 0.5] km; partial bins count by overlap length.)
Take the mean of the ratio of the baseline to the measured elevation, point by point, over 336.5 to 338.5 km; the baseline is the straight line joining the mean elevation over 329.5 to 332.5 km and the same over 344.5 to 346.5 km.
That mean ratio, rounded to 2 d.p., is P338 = 0.99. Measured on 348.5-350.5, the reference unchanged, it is 0.93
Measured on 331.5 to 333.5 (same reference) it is 1.01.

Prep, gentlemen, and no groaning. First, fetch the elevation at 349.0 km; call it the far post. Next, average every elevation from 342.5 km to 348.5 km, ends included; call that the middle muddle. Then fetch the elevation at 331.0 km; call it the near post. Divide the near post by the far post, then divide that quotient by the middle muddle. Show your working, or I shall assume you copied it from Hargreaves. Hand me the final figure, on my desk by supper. 0.75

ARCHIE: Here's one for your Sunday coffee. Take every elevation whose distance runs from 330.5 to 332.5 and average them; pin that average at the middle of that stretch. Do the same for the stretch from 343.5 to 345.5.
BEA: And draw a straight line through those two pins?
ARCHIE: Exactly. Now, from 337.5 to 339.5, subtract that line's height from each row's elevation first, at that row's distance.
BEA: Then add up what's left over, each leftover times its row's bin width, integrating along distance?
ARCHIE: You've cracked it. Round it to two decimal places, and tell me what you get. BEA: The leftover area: -0.01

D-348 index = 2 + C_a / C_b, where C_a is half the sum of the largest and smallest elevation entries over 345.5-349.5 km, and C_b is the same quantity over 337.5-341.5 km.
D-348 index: 2.97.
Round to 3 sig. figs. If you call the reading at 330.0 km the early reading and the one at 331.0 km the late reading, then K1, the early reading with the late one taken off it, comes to 0.113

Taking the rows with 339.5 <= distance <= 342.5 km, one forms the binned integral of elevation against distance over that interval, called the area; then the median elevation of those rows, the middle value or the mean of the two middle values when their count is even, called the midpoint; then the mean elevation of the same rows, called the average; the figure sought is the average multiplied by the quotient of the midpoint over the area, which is 0.485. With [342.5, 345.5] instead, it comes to 0.472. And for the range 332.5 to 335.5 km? 0.531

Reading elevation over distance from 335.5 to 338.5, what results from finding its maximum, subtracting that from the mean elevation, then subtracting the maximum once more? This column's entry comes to -1.66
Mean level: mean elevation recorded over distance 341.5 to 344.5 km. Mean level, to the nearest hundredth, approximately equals 1.41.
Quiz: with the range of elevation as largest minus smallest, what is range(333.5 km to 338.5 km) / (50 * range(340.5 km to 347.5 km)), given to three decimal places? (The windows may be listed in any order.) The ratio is 0.034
